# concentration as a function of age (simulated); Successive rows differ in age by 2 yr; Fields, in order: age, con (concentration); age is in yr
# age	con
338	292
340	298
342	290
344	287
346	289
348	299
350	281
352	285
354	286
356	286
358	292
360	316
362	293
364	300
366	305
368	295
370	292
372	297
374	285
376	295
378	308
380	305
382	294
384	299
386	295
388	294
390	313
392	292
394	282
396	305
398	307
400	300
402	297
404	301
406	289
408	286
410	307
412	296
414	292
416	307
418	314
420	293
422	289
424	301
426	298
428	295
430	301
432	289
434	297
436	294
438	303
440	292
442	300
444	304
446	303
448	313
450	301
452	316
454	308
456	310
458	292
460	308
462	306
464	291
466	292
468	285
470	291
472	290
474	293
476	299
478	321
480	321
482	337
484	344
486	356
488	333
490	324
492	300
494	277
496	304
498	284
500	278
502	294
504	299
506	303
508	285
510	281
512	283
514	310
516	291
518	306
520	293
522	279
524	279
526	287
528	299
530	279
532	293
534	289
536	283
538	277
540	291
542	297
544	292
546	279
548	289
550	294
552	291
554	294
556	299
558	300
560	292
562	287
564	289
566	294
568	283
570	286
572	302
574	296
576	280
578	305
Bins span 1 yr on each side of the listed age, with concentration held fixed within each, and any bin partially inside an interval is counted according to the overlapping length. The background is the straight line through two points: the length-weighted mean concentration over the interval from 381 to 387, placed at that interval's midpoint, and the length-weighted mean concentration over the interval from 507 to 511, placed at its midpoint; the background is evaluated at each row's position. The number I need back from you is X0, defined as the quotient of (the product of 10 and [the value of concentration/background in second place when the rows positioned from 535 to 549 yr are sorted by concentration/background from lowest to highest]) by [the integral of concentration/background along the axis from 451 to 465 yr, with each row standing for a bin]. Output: 0.676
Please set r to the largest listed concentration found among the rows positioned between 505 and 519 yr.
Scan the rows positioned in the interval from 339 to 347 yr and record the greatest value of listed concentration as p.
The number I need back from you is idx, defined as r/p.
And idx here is 1.04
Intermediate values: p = 298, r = 310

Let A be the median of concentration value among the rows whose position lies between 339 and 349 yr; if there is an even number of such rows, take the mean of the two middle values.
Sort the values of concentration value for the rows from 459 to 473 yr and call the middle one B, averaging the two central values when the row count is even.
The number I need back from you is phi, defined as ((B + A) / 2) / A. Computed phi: 1.00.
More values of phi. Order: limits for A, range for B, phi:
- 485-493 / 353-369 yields 0.95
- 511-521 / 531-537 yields 0.99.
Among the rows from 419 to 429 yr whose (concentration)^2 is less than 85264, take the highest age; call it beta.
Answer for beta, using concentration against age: 422 yr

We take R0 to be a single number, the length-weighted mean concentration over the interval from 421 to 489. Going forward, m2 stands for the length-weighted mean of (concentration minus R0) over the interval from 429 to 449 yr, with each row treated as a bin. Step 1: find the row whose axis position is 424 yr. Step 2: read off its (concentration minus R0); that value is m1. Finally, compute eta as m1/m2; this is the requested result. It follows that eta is 0.7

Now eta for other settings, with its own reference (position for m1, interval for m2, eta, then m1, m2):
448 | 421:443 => -0.9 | 8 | -9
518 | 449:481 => -0.3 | 1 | -4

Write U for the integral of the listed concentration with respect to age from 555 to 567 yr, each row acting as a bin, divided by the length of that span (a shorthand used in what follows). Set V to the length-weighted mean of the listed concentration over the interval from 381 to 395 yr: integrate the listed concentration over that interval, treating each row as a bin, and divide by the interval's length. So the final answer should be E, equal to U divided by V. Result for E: 0.99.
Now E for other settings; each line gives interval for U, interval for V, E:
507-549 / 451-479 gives 0.96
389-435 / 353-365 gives 1.01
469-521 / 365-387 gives 1.02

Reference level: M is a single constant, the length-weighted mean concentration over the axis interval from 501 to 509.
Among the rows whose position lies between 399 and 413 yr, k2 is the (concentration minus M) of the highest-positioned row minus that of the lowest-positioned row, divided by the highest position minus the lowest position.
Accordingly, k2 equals -0.3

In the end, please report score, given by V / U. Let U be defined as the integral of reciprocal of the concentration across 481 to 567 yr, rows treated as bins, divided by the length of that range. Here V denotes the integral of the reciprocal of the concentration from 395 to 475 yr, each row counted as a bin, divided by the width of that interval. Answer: 0.99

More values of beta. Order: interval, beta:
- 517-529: 526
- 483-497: 494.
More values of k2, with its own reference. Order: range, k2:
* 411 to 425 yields 0.4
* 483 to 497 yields -3.3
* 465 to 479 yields 2.4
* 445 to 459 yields -0.9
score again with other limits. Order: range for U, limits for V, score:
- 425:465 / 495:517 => 1.03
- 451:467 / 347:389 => 1.03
